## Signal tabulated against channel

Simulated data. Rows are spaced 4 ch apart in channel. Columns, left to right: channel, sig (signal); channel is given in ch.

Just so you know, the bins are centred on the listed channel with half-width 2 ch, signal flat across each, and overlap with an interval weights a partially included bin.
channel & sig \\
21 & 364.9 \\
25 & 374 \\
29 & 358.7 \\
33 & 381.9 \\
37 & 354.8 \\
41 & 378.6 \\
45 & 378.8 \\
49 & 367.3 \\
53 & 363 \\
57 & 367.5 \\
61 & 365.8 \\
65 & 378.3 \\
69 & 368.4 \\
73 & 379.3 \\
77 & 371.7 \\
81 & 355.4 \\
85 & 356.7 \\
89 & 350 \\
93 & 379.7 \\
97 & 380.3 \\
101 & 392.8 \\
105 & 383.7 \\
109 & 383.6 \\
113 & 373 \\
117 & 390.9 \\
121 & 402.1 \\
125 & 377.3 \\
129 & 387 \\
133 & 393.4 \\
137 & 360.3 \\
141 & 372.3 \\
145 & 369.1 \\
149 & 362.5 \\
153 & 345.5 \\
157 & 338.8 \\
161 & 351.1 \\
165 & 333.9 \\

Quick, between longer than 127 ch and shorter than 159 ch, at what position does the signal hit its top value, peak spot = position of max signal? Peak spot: 133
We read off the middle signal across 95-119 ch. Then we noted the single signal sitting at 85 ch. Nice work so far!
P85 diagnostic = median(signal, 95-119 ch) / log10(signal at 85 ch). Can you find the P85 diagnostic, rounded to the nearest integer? 150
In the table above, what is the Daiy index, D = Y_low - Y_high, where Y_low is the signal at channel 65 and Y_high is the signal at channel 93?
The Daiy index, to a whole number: -1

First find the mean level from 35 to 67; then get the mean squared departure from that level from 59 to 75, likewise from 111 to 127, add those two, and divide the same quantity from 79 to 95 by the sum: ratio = 0.46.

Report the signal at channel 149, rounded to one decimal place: 362.5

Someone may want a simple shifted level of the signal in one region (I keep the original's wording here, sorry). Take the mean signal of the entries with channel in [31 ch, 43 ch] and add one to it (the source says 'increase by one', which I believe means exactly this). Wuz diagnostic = 373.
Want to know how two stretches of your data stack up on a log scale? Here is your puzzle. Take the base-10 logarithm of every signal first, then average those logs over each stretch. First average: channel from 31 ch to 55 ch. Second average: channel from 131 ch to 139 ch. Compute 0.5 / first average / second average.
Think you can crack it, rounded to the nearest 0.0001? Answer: 0.0756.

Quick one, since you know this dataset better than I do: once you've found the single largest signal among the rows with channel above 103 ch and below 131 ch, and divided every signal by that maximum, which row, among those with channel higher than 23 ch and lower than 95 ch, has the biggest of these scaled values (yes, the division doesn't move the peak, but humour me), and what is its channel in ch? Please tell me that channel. 33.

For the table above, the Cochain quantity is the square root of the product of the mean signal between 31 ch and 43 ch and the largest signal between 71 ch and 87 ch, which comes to 376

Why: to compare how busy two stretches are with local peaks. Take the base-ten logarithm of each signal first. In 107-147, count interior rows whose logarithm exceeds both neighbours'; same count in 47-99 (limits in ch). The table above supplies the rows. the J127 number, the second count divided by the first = 1.3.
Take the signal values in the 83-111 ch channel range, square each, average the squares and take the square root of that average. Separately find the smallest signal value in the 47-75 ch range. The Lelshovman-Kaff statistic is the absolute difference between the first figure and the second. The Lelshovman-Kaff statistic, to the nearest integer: 13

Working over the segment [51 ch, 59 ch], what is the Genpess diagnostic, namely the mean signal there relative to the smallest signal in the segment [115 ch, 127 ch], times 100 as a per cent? 96.8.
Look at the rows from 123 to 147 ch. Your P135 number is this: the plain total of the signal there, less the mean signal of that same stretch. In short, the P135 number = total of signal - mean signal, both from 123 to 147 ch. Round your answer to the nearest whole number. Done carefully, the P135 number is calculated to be 1883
